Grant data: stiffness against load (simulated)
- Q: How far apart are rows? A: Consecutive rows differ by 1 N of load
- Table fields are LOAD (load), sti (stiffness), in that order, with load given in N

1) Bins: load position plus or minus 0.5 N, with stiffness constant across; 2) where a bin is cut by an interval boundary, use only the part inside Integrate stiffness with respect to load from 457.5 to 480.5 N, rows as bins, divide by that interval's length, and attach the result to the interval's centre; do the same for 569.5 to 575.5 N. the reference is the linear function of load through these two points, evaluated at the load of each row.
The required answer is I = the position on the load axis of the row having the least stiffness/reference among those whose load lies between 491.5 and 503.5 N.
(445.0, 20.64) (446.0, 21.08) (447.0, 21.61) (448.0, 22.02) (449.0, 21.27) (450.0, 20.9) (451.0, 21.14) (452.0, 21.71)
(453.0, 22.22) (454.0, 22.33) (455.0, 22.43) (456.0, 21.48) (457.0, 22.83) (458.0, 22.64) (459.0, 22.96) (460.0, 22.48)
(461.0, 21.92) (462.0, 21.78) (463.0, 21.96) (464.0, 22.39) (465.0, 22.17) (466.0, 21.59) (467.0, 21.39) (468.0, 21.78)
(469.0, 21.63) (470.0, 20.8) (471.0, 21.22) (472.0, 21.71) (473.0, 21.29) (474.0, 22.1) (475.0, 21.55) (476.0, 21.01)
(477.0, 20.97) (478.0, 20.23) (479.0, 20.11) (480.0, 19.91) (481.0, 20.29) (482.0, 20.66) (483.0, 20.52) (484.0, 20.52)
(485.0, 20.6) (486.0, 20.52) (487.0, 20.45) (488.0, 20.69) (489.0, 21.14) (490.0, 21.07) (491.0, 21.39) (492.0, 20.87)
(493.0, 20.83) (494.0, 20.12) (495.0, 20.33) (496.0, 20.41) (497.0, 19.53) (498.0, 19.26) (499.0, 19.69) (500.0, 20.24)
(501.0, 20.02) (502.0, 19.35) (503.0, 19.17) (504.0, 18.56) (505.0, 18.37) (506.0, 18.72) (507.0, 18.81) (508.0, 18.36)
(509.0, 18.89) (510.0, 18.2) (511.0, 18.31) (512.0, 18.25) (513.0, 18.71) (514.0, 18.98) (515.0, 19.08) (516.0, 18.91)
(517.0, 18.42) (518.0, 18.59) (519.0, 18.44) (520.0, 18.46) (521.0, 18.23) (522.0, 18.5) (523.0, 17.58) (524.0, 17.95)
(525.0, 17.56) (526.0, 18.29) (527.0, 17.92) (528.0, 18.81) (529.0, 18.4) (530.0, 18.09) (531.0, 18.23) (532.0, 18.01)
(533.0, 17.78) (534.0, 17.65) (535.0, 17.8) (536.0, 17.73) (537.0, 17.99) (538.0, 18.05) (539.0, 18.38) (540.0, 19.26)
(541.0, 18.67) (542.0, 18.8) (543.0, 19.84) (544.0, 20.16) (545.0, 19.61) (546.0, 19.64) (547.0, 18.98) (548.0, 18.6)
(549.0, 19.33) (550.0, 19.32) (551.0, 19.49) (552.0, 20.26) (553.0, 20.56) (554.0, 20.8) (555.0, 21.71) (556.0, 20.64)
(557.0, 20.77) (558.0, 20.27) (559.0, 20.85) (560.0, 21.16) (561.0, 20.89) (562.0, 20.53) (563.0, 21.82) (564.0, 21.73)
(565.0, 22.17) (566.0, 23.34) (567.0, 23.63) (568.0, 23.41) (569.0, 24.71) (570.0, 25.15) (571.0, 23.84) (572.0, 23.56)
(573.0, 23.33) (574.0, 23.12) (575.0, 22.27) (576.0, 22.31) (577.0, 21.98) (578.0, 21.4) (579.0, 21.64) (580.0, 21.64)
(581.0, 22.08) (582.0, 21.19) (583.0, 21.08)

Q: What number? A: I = 503.0 N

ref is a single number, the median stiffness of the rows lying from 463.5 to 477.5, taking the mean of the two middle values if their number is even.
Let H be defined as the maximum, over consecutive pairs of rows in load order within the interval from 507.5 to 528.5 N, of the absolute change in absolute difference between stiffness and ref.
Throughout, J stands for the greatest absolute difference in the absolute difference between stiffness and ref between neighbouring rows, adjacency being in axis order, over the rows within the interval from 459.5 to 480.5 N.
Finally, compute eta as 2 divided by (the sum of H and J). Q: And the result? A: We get 1.20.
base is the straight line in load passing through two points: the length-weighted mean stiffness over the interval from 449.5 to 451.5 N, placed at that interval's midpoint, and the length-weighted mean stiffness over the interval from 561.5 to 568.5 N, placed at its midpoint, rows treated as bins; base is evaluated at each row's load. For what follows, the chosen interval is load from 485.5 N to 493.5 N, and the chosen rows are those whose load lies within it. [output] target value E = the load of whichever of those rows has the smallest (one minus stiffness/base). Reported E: 491.0 N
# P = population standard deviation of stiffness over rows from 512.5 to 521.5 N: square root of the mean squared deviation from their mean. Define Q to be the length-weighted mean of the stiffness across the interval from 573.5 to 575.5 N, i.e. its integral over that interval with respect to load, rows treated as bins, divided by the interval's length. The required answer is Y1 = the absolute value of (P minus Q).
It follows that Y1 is 22.4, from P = 0.27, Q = 22.7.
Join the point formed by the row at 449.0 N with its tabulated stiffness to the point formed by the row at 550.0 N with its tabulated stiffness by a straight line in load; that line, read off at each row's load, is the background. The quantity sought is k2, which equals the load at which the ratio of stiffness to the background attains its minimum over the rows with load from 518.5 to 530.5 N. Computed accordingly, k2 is 523.0 N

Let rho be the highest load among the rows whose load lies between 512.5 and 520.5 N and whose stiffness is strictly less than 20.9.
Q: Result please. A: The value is 520.0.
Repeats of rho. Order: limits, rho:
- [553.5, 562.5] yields 562.0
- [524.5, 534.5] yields 534.0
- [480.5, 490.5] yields 488.0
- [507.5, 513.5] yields 513.0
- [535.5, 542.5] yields 542.0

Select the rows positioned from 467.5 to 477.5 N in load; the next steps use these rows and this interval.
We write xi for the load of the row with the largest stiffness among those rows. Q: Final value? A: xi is 474.0 N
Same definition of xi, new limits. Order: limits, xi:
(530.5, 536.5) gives 531.0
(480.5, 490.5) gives 489.0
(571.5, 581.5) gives 572.0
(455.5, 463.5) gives 459.0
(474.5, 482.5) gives 475.0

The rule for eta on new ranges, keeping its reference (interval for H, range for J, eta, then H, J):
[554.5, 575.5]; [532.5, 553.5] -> 0.85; 1.3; 1.04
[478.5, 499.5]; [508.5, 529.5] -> 1.11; 0.9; 0.92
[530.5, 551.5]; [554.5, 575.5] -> 0.85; 1.0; 1.31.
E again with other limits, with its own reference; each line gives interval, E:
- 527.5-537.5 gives 528.0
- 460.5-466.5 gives 464.0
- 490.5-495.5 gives 491.0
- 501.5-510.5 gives 502.0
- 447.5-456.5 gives 455.0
